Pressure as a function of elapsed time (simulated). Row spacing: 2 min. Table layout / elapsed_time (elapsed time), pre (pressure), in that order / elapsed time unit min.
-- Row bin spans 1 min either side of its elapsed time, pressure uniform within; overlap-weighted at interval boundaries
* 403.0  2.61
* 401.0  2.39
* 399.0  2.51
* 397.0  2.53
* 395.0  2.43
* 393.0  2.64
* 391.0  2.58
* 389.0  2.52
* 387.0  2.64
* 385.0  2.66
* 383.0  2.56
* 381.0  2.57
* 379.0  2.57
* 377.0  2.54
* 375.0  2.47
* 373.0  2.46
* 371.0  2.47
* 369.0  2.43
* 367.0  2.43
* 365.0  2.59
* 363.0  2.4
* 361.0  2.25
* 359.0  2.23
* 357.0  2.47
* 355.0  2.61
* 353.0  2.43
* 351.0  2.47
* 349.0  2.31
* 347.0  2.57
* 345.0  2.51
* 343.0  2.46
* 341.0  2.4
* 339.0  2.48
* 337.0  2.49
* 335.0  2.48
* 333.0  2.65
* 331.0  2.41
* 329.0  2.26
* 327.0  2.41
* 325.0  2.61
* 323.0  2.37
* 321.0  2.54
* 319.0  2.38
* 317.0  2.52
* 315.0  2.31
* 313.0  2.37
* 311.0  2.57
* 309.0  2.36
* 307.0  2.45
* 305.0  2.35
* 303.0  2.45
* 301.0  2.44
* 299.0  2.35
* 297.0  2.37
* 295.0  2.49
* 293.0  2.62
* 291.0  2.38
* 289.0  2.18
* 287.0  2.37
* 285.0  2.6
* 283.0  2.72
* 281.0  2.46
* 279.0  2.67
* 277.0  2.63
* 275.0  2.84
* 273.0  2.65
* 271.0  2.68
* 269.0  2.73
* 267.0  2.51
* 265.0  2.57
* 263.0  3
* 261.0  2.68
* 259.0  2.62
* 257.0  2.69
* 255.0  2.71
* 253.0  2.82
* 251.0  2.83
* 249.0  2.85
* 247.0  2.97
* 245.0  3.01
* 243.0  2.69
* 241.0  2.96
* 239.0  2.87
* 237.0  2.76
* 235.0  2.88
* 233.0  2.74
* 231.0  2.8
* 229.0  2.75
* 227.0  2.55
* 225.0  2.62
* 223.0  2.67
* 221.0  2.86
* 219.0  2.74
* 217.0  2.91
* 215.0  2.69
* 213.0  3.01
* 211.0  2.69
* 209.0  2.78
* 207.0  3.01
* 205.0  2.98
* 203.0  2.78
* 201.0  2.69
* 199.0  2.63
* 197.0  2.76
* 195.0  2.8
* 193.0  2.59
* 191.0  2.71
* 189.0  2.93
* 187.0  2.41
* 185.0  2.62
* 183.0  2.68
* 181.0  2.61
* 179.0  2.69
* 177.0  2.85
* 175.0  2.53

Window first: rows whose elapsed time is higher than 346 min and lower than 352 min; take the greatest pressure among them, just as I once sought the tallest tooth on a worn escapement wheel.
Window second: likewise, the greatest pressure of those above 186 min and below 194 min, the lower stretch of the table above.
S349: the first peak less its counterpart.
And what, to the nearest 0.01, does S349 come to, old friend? -0.36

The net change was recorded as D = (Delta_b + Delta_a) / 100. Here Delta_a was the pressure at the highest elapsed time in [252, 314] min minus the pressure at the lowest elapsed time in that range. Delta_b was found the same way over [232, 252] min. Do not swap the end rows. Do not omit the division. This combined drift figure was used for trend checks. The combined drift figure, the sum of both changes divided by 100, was -0.0036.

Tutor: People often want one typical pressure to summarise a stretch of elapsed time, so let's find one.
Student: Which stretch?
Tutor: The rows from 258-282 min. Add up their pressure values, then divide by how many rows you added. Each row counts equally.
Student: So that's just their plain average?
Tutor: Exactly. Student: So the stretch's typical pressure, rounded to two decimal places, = 2.67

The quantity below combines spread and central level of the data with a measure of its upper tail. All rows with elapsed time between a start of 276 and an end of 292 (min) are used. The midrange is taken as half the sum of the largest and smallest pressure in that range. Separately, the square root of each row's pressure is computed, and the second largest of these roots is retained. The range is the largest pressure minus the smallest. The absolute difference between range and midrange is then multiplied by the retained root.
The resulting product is 3.1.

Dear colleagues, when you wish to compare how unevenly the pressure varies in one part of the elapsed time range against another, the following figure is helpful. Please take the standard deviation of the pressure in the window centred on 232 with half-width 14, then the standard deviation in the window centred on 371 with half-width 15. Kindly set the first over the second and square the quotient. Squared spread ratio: 1.2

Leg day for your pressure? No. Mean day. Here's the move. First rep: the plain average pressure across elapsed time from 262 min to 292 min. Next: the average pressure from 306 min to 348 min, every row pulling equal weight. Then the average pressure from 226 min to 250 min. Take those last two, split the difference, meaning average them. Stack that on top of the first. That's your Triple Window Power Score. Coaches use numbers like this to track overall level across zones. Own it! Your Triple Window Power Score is 5.2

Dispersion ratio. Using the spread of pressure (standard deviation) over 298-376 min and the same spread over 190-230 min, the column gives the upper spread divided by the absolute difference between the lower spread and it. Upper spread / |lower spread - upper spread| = 3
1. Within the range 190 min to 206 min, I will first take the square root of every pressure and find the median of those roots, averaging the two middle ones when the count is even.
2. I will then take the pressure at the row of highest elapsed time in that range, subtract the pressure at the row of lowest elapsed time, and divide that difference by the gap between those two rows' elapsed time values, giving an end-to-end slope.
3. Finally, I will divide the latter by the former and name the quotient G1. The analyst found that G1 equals 0.012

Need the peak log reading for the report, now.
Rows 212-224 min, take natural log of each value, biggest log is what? 1.10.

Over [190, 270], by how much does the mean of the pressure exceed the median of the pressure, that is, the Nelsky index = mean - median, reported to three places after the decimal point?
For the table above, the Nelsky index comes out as 0.018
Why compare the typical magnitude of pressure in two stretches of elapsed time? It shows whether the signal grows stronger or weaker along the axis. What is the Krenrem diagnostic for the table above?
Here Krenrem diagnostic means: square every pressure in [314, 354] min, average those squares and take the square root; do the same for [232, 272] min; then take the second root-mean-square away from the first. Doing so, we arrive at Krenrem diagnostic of -0.33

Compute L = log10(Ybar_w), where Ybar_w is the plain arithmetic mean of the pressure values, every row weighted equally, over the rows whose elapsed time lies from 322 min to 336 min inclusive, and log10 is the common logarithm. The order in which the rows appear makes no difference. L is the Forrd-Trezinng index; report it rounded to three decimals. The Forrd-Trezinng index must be 0.390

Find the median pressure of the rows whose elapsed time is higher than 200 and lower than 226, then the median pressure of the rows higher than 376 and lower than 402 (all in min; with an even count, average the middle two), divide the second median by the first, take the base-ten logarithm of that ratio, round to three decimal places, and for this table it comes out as -0.036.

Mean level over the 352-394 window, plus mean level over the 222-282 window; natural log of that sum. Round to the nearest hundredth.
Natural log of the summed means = 1.66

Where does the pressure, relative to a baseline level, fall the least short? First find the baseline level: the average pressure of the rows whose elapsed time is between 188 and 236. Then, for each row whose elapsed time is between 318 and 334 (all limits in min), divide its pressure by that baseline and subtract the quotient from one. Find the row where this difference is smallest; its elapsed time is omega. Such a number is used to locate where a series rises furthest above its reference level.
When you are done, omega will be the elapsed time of 333.0 min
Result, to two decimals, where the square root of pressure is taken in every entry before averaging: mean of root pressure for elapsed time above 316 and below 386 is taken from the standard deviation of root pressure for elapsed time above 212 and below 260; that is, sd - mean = -1.53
